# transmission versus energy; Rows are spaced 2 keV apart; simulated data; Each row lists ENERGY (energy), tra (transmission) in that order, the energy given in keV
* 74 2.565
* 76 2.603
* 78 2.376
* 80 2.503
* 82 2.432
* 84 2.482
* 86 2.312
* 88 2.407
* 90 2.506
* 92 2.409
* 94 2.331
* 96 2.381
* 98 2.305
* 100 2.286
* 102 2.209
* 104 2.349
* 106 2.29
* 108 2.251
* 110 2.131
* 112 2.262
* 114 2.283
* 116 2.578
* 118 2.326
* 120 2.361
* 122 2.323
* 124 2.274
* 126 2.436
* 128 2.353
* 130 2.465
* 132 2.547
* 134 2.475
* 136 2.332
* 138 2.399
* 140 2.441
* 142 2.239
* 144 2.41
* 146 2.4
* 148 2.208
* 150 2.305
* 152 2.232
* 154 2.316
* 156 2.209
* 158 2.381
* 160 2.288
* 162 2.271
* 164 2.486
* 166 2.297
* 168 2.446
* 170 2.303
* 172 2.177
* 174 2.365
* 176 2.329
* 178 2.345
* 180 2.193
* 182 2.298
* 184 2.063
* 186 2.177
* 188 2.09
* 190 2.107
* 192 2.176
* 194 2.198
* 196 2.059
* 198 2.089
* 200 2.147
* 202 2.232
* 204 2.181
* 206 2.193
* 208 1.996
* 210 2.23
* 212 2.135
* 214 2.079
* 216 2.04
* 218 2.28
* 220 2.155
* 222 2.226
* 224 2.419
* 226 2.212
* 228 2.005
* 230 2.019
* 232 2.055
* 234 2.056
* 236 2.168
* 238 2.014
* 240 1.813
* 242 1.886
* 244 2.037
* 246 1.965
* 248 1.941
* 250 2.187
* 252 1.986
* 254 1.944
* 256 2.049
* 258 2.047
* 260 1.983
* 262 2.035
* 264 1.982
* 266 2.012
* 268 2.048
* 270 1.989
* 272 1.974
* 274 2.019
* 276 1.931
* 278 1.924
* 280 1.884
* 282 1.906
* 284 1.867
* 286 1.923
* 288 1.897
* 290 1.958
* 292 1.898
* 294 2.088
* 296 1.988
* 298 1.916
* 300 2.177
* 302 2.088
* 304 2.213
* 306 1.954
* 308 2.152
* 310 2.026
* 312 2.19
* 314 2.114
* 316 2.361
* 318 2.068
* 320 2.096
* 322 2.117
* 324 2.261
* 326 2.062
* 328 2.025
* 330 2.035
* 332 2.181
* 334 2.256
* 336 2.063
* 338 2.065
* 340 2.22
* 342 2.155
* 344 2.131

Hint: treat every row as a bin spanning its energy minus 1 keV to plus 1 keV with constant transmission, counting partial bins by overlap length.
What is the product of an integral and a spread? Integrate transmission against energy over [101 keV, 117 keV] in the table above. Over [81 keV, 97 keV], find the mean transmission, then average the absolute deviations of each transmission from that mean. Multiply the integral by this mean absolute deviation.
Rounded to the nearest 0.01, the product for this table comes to 1.83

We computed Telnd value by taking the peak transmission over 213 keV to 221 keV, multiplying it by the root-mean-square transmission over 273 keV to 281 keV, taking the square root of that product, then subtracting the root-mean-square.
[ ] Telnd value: 0.16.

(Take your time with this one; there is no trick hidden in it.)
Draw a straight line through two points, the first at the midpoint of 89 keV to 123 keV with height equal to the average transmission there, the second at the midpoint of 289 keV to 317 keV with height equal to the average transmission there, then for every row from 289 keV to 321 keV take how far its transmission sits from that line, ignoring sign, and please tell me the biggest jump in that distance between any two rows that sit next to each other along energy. 0.290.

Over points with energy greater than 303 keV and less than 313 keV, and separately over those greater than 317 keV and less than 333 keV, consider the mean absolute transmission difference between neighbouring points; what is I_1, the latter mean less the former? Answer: -0.10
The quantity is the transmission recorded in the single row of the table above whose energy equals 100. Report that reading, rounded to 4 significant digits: 2.286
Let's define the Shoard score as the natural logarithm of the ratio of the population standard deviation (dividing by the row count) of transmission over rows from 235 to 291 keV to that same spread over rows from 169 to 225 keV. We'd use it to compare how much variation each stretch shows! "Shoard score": -0.2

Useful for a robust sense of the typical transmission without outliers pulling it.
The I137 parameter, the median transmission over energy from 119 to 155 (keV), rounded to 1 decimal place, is 2.4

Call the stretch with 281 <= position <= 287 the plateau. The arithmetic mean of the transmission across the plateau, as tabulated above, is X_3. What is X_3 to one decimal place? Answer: 1.9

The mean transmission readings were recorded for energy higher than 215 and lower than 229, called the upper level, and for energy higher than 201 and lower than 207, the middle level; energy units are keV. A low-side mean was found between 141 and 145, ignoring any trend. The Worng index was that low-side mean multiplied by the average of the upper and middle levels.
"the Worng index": 5.11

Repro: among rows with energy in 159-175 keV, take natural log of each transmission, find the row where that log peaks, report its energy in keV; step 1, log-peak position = 164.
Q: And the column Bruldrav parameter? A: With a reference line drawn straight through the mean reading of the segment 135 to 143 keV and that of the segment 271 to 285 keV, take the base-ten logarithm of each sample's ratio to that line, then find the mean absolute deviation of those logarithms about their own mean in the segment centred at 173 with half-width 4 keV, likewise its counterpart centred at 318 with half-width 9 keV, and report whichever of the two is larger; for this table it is 0.0165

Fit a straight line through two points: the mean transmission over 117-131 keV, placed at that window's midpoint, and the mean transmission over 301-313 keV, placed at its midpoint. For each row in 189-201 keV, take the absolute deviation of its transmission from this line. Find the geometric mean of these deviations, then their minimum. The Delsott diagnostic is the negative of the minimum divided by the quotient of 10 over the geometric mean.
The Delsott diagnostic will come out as -0.0008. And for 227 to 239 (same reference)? -0.0005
